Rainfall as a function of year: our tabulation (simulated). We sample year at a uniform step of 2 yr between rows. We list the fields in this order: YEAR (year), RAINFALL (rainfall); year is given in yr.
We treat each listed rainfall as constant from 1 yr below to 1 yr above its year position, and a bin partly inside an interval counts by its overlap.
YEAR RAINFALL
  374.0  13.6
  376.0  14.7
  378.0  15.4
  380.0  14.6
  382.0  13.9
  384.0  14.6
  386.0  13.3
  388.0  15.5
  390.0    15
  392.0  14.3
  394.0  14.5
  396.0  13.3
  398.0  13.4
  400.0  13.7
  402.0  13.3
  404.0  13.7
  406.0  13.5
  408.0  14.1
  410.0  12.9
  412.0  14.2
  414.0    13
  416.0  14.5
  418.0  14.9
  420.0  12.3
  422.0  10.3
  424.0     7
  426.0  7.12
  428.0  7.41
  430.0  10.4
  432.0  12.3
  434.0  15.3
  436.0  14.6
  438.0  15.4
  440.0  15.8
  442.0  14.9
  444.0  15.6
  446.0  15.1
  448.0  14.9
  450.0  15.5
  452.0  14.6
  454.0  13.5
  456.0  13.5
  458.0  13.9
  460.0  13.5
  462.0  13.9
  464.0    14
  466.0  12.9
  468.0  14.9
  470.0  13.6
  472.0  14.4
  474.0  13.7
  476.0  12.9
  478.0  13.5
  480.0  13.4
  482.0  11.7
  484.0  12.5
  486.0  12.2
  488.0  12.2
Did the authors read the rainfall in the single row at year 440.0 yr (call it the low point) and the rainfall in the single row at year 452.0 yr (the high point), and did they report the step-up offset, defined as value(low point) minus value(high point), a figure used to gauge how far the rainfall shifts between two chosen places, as 1.2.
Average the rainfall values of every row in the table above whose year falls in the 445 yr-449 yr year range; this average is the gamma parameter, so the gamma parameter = 15.0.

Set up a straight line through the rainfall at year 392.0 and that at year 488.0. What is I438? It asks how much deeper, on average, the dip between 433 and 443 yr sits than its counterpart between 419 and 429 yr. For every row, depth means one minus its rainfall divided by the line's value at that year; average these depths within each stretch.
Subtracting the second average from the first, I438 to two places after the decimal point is -0.50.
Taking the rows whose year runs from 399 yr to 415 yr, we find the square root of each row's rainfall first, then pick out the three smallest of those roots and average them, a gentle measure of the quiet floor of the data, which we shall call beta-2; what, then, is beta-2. 3.61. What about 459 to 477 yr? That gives 3.62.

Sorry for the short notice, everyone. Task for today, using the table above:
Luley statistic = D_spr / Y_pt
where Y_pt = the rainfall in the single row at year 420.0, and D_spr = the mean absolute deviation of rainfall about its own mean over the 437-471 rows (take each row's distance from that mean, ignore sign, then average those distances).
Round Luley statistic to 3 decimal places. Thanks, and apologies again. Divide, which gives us 0.064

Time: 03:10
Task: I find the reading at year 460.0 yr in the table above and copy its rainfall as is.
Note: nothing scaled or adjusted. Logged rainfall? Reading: 13.5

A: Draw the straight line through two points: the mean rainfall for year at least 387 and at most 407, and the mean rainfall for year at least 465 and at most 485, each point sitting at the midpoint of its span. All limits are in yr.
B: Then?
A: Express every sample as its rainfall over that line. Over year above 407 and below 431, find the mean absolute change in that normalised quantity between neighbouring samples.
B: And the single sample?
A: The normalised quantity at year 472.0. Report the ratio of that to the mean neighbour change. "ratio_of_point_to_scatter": 9.7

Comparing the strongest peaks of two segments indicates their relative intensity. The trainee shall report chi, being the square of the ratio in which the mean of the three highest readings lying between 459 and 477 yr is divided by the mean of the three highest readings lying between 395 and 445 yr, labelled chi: 0.86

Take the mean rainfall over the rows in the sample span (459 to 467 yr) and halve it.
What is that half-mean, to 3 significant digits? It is 6.79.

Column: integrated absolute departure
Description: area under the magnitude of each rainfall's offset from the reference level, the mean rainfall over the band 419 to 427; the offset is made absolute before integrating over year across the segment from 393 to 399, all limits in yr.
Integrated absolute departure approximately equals 27.3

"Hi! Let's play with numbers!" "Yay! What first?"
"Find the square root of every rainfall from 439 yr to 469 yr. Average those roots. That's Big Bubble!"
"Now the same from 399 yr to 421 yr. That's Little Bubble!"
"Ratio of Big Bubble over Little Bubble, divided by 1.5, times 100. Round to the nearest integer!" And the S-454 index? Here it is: 69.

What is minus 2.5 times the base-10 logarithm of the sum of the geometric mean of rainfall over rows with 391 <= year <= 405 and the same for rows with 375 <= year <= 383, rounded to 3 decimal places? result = -3.632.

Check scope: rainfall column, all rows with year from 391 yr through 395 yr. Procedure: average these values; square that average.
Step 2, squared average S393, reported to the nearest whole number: 207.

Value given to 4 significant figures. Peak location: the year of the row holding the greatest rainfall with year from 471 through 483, 472.0 yr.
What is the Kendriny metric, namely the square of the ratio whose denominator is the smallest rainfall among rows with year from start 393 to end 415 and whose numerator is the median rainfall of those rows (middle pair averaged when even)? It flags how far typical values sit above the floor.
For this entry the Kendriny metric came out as 1.10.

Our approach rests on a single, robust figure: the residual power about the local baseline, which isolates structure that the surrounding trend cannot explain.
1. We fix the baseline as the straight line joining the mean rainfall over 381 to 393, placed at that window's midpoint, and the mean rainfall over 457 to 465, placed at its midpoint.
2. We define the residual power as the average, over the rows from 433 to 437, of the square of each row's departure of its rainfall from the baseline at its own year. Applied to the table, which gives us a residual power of 0.9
